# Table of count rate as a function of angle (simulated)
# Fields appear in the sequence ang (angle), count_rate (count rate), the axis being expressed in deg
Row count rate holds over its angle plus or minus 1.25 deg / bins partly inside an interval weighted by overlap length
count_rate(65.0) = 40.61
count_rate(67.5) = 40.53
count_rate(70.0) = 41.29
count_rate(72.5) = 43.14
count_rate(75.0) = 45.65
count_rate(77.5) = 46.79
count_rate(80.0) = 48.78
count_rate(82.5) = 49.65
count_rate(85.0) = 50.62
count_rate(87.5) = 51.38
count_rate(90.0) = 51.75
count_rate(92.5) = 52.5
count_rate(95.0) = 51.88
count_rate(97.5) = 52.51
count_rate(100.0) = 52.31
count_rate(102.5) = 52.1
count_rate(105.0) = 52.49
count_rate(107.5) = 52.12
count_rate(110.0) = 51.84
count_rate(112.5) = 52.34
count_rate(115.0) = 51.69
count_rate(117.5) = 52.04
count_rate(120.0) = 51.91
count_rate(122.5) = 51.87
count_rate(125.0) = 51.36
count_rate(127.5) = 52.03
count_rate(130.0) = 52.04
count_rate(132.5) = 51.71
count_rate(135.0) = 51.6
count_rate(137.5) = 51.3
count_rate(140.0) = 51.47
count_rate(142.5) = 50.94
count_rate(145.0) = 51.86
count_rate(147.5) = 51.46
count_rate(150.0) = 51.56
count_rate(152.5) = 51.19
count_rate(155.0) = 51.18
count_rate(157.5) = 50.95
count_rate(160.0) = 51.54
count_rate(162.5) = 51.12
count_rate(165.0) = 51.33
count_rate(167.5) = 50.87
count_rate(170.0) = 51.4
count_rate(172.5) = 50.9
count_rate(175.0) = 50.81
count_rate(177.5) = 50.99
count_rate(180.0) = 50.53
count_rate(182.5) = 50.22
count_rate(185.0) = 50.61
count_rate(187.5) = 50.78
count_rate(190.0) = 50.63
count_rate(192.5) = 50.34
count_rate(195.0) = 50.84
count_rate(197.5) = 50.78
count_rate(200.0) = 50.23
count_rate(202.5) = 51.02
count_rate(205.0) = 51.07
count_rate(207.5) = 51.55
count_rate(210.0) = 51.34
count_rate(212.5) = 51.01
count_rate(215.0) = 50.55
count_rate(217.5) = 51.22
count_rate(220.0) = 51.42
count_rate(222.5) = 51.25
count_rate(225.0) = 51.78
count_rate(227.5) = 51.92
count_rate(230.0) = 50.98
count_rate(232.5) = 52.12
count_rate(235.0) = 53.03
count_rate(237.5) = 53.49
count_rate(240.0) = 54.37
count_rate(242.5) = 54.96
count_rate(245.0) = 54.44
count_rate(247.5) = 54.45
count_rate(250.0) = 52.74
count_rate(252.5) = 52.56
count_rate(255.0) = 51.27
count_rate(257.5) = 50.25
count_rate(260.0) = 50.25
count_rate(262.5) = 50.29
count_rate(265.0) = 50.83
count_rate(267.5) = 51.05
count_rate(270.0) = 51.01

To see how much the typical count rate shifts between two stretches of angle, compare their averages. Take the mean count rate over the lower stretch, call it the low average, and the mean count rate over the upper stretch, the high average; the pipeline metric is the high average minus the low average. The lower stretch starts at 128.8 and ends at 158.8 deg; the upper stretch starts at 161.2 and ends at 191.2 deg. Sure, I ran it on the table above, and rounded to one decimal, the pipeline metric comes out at -0.6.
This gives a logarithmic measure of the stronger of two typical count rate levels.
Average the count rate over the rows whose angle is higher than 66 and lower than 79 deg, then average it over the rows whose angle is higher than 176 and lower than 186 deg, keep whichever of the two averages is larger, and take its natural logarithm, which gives 3.924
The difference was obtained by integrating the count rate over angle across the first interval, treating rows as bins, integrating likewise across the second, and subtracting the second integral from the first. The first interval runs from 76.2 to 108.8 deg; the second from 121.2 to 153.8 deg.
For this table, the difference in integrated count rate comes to -14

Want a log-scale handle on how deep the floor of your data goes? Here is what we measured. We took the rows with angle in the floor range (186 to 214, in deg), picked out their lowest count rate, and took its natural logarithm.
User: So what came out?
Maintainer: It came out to 3.92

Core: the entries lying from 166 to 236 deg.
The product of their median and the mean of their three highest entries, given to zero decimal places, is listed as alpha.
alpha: 2669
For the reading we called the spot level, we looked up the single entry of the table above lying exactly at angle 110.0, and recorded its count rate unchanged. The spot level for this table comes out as 51.84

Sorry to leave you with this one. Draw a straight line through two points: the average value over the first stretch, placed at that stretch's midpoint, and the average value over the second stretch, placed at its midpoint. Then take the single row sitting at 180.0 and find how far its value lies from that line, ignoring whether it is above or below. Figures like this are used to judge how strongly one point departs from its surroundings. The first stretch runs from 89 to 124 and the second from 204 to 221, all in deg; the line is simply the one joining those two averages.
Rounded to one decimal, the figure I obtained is 0.9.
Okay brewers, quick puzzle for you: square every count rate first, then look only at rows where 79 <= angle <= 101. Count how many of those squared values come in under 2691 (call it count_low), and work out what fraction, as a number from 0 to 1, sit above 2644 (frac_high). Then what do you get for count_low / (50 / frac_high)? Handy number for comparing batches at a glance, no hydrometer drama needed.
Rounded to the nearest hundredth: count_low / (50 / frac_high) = 0.06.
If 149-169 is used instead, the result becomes 0.04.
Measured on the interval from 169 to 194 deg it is 0.00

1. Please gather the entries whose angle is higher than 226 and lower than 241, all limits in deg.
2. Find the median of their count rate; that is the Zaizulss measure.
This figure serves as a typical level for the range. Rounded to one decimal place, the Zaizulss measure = 52.6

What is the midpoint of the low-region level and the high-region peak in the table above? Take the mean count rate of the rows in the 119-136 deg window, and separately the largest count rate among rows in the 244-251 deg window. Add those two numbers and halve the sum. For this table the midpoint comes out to 53.1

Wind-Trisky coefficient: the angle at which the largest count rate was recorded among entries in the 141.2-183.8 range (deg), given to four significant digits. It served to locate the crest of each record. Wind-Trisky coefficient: 145.0 deg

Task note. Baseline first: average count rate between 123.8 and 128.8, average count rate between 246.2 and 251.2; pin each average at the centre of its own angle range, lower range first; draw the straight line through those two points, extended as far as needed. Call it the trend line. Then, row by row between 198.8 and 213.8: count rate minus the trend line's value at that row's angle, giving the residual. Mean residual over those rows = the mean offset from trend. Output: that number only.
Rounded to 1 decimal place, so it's -1.9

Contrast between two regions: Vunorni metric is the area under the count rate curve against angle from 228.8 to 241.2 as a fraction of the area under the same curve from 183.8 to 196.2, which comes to 1.04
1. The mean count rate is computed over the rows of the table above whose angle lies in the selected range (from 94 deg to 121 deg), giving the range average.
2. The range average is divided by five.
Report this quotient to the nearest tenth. 10.4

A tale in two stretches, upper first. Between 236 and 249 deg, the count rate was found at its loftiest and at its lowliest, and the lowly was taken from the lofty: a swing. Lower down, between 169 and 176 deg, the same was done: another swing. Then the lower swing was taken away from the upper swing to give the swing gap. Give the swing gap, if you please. 0.9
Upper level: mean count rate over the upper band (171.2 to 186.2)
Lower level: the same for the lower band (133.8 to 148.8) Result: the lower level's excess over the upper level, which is 1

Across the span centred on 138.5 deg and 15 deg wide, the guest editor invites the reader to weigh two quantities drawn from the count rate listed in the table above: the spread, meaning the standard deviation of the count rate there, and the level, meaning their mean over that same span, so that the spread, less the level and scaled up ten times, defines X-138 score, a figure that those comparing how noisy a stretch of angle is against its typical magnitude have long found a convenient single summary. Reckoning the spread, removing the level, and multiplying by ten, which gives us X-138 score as -512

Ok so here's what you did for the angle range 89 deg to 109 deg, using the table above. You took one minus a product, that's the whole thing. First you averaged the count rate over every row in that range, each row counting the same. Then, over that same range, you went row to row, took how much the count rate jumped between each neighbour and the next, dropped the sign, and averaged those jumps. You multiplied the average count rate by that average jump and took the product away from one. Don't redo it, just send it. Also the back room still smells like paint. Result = -23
